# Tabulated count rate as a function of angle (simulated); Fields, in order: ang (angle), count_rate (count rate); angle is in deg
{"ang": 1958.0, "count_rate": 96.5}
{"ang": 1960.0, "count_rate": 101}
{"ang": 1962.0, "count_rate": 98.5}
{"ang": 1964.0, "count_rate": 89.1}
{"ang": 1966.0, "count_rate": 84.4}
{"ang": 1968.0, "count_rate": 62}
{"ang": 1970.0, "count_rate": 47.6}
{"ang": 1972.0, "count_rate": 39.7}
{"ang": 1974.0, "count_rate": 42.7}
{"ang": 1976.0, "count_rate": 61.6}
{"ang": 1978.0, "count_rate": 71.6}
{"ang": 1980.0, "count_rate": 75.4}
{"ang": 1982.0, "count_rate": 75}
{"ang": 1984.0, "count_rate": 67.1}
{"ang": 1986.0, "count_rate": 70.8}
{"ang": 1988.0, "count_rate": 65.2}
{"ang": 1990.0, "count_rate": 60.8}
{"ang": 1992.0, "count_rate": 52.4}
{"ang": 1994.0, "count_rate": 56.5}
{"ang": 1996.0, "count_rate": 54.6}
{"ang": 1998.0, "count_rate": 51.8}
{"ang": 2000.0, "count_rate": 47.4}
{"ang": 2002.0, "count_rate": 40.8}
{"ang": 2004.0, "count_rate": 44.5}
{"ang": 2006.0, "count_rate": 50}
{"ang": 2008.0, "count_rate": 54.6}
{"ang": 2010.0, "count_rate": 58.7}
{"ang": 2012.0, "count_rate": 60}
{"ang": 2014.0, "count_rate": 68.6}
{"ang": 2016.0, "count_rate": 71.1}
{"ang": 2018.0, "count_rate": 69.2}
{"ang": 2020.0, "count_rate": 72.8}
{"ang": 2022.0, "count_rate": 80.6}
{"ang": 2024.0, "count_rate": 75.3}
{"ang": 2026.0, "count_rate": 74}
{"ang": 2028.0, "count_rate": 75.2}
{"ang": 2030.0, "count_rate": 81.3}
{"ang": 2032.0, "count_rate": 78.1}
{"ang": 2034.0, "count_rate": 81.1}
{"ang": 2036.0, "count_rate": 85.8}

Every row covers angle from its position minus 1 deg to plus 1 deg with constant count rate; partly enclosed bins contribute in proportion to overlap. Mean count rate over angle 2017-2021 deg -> 71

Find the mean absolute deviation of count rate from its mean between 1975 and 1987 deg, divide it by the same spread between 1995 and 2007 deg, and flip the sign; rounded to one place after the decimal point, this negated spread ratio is -1.0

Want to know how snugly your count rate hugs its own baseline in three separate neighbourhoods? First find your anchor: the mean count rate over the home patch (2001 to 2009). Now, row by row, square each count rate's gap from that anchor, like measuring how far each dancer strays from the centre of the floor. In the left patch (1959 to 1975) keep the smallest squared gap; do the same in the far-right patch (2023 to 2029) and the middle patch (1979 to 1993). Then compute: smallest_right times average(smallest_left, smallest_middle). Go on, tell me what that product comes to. 8538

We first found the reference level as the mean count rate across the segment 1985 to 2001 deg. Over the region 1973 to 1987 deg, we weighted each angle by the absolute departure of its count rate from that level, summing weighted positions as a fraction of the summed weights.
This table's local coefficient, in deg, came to 1980.2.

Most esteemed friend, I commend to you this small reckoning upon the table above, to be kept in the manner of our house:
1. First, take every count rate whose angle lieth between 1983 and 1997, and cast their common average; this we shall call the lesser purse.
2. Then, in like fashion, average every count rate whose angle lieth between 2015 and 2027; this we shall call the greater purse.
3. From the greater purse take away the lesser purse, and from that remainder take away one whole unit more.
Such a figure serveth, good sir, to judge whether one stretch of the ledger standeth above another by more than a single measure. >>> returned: 11.8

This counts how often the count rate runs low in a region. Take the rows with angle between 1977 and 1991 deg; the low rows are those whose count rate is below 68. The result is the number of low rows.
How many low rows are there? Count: 3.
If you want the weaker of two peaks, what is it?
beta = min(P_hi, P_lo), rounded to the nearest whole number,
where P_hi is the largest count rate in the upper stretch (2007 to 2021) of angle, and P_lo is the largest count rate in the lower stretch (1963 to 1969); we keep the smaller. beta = 73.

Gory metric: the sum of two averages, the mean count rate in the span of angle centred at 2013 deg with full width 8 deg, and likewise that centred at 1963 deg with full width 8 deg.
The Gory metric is 158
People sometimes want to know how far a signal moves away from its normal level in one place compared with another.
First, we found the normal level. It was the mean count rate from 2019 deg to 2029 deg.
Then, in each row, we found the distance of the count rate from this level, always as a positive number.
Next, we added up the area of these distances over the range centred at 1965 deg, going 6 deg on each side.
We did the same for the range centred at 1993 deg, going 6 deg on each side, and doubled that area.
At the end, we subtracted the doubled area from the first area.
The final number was -224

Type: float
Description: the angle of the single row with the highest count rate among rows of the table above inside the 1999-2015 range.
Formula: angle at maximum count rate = 2014.0 deg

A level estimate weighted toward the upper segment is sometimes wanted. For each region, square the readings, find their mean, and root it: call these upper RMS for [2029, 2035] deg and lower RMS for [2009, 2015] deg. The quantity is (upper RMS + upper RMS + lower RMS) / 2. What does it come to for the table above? 111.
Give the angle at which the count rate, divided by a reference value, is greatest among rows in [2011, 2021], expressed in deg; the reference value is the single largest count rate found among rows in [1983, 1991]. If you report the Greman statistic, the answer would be 2020.0 deg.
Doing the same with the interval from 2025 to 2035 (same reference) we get 2030.0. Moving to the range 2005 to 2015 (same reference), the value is 2014.0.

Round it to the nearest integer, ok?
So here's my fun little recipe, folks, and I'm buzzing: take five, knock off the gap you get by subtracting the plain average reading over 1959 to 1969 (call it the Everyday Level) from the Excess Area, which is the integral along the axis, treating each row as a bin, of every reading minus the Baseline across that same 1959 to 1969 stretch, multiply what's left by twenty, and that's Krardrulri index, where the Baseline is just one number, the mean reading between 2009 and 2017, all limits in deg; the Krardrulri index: -2640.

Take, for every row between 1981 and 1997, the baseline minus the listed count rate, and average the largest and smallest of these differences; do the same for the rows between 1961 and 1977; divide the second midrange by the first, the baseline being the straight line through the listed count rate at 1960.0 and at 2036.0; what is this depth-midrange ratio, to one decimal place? 1.0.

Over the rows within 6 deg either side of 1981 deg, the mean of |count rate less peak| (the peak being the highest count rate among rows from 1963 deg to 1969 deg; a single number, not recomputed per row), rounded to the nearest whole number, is 19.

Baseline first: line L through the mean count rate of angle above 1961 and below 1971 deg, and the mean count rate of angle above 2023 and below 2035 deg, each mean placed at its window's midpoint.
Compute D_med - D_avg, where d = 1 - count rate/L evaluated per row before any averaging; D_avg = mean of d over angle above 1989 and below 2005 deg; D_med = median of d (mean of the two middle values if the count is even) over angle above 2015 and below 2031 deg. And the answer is -0.30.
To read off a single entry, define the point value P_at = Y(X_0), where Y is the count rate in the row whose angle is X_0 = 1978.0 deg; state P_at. 71.6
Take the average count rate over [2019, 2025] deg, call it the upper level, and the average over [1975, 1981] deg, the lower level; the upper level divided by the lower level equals 1.10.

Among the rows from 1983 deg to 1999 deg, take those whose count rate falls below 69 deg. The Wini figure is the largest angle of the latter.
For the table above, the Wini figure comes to 1998.0 deg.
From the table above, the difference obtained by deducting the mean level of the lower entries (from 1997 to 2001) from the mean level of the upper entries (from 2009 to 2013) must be 10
